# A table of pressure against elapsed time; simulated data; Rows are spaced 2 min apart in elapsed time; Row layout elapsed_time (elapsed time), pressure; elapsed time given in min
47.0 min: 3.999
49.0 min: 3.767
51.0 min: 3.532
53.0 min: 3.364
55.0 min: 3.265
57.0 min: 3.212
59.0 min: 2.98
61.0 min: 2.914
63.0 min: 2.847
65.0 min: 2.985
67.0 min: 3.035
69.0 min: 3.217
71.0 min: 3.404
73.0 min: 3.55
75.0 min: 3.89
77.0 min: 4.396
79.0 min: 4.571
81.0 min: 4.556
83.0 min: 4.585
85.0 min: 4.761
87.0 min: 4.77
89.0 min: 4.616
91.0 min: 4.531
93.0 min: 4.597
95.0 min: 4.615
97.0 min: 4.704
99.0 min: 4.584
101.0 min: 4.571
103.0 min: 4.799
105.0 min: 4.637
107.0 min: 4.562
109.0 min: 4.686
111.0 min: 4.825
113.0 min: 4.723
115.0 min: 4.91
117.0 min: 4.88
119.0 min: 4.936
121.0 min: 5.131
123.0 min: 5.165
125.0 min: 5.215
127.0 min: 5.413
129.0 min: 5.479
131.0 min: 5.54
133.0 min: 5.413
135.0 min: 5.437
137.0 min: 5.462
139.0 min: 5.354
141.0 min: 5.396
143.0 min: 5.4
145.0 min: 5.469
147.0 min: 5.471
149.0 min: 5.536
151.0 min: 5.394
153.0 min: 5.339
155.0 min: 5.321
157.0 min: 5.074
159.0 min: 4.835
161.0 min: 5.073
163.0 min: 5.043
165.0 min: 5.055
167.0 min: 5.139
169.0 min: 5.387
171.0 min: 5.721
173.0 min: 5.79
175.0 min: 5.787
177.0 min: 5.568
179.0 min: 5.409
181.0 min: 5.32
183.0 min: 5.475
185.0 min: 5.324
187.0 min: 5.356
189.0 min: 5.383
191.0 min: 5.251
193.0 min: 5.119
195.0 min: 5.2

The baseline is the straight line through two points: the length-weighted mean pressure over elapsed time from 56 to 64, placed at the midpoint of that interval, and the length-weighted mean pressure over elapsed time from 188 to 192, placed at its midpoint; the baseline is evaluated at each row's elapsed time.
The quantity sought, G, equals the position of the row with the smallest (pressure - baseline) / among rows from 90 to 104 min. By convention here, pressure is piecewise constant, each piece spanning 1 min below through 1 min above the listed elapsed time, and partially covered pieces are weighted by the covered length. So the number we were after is 101.0 min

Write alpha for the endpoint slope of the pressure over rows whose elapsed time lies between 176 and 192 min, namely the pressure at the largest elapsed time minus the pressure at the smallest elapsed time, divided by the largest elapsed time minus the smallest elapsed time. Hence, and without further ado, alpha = -0.023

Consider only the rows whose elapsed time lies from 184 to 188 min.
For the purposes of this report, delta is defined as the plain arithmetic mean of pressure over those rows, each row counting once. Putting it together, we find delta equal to 5.3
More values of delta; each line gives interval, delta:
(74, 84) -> 4.4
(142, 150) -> 5.5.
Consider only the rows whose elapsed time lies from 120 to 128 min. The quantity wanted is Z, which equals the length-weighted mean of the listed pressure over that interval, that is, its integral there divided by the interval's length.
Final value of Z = 5.23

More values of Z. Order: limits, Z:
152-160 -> 5.14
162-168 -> 5.08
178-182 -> 5.36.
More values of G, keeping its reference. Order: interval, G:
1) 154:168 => 159.0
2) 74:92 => 75.0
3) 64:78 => 65.0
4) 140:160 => 159.0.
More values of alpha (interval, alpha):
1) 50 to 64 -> -0.057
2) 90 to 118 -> 0.013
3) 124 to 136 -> 0.022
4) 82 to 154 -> 0.011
